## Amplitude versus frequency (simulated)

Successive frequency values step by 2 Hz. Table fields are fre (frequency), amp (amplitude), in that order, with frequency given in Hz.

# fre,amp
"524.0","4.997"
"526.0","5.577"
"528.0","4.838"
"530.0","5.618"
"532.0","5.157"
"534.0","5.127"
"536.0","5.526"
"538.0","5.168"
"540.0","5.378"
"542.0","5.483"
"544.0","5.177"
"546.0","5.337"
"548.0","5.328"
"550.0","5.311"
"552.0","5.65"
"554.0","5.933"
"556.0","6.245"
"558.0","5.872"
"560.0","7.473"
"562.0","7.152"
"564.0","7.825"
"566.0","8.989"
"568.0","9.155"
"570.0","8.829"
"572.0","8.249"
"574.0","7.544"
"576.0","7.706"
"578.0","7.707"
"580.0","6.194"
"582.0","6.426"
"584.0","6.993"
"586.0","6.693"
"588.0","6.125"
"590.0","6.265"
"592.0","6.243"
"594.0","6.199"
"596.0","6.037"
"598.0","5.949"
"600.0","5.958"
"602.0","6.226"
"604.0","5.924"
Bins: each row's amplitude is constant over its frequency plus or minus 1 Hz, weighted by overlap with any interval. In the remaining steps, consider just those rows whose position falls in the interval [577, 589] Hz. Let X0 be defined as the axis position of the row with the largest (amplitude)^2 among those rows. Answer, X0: 578.0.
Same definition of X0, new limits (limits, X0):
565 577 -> 568.0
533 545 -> 536.0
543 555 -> 554.0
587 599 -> 590.0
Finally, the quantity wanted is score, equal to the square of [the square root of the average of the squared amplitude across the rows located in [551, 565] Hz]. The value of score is 44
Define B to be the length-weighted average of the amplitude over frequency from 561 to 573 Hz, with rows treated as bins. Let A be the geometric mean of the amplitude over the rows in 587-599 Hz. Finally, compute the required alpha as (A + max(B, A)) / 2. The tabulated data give 7.3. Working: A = 6.1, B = 8.4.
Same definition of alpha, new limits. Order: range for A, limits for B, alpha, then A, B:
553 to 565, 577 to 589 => 6.7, 6.7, 6.7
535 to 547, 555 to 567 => 6.3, 5.3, 7.3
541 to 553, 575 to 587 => 6.2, 5.4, 7.0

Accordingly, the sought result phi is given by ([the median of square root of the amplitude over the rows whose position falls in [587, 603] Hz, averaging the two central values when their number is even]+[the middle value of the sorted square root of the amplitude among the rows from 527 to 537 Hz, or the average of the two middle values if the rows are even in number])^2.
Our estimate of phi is 22.6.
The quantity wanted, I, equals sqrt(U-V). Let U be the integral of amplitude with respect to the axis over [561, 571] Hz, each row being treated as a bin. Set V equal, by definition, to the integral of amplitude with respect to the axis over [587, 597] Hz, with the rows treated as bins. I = 4.7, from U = 84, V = 62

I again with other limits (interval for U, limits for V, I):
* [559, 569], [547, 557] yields 4.9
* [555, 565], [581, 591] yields 2.0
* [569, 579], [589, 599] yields 4.3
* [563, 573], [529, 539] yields 5.7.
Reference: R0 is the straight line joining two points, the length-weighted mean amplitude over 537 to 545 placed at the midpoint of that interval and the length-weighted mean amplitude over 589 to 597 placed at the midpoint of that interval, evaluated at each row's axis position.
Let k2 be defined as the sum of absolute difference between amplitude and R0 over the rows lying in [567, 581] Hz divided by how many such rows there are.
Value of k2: 2.05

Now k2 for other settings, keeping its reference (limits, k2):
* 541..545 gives 0.17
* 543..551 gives 0.12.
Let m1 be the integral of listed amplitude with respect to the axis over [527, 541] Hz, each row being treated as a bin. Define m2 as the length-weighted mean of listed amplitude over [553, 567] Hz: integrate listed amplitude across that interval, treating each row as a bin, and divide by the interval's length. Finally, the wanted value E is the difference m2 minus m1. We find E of -67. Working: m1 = 74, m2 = 7.1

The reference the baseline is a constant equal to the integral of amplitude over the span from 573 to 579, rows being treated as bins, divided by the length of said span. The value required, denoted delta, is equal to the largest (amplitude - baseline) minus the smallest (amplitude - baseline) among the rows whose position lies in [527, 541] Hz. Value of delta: 0.8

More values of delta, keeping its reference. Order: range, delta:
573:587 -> 1.5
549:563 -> 2.2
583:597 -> 1.0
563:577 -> 1.6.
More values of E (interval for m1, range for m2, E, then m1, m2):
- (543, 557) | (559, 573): -70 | 78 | 8.2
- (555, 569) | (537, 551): -100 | 105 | 5.3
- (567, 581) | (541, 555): -105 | 111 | 5.5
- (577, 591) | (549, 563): -87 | 93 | 6.2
